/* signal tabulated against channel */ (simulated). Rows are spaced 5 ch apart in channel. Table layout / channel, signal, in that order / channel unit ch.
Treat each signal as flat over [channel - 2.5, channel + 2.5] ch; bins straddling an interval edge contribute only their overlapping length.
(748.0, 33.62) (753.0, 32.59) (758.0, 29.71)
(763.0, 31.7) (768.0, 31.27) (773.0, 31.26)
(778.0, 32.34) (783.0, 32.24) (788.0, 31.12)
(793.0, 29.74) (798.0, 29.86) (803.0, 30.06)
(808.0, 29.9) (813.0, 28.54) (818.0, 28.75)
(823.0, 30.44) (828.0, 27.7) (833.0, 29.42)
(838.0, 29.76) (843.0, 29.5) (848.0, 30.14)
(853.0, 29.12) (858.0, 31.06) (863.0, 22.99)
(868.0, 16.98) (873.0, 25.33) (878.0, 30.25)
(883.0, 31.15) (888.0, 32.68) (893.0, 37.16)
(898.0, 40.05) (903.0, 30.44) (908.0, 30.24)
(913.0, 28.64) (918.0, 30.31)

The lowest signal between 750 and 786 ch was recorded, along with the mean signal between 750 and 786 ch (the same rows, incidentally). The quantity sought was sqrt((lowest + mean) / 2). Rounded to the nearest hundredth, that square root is 5.54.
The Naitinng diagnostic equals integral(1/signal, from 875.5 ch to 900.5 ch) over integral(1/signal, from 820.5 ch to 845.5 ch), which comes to 0.87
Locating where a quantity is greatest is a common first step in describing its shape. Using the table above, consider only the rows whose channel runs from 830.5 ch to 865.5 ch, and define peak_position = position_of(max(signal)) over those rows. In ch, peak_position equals 858.0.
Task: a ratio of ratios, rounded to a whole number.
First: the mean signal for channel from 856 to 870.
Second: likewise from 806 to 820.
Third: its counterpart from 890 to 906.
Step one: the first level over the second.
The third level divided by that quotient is 44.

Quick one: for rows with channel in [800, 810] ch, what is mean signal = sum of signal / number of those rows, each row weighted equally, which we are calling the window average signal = 30.0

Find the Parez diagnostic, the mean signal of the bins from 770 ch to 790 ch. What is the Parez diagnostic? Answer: 31.7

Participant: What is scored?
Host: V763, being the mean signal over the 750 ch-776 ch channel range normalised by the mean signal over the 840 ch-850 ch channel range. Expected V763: 1.05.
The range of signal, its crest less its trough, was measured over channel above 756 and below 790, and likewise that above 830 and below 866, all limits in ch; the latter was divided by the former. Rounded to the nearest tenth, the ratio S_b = 3.1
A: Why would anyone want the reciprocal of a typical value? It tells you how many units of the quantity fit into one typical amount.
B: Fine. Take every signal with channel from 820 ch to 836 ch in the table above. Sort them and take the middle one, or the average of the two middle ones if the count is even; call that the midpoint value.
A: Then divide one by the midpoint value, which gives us 0.0340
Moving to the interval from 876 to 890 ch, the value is 0.0321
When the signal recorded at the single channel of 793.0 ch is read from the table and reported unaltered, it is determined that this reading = 29.74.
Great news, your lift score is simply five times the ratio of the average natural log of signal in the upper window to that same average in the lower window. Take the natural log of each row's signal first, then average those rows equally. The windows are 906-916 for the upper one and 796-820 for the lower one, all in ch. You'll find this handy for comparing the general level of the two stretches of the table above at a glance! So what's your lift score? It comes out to 5.00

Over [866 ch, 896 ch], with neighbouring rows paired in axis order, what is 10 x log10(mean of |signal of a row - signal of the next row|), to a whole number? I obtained 6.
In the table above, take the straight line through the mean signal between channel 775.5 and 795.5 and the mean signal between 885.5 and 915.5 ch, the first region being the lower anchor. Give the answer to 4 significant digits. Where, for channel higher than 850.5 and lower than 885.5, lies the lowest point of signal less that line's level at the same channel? 868.0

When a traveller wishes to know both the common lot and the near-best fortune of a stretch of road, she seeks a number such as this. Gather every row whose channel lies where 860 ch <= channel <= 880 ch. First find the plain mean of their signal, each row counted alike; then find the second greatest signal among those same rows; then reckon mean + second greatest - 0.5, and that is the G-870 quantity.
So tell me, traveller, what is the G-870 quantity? 48.7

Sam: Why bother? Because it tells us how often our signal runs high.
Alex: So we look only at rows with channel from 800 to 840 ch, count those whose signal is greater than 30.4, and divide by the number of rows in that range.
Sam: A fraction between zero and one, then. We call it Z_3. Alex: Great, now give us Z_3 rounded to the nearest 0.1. 0.1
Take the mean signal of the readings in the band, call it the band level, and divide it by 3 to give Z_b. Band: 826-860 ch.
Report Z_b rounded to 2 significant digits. 9.8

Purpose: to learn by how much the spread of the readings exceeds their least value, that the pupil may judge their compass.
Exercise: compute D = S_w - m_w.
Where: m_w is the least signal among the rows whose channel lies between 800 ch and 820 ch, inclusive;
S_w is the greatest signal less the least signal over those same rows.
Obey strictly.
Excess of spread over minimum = -27.0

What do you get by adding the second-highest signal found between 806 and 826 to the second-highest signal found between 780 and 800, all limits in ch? 61.0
